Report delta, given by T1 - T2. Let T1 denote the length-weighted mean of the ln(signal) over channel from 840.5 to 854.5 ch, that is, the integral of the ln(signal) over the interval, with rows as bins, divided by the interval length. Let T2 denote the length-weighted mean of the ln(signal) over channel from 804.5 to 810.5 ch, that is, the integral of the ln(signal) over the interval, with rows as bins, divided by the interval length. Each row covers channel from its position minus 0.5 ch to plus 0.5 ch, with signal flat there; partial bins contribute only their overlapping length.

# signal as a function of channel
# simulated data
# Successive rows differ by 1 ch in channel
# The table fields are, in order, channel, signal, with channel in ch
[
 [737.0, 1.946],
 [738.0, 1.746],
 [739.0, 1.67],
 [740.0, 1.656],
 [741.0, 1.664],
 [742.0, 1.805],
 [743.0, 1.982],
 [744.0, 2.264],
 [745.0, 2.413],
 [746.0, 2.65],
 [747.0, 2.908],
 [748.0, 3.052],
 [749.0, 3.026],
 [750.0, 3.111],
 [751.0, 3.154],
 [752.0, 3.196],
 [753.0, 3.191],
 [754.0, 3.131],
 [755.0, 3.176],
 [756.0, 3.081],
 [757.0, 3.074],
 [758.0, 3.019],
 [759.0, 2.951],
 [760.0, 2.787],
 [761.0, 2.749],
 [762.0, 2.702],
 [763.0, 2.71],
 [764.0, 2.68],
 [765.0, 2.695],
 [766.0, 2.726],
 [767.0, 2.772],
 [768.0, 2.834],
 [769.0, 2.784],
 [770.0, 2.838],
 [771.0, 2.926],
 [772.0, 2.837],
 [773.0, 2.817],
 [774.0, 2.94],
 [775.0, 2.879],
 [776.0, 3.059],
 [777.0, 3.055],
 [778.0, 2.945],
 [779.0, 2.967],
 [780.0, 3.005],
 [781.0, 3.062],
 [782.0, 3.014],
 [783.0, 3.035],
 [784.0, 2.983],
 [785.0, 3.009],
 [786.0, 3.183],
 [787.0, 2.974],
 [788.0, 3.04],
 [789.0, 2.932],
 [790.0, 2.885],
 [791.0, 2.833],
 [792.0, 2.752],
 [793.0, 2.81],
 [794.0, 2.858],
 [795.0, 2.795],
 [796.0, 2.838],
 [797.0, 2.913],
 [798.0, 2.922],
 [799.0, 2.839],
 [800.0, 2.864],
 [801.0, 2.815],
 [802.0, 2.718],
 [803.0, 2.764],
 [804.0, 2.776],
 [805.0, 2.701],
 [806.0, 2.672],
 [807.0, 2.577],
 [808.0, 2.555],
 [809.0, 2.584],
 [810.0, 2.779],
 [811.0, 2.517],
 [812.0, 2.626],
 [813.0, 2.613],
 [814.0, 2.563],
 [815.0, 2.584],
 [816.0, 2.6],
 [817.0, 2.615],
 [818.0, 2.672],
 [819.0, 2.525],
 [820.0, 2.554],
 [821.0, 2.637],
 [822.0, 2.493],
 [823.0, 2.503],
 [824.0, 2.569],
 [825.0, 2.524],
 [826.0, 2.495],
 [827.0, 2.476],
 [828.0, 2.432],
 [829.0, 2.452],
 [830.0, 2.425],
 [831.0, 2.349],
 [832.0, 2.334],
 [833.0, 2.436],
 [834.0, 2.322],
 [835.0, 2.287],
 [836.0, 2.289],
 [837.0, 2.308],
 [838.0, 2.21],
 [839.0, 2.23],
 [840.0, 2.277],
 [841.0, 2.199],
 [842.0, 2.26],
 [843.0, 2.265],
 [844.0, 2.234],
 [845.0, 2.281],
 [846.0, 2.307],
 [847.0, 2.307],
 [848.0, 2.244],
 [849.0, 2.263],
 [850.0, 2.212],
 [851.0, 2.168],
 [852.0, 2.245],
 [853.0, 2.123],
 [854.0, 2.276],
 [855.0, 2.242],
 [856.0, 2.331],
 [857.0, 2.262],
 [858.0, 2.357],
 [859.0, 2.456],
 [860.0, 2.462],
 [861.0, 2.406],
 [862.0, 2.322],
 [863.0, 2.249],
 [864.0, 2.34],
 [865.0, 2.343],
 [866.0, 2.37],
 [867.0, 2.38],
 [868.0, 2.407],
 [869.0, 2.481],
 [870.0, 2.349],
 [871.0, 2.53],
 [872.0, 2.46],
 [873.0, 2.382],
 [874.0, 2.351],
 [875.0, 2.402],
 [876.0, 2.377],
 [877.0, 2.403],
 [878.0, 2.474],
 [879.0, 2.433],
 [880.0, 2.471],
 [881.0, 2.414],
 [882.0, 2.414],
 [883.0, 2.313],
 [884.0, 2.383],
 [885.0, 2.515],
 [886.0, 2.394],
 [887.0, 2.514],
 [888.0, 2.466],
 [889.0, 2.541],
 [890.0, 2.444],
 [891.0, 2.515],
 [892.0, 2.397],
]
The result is -0.17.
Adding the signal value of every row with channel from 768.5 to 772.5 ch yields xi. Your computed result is 11.4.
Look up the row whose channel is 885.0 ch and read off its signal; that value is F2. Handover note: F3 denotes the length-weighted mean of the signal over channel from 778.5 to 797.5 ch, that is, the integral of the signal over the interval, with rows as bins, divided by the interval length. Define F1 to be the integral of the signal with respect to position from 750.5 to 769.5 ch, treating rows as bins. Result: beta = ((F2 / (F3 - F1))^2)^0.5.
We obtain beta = 0.048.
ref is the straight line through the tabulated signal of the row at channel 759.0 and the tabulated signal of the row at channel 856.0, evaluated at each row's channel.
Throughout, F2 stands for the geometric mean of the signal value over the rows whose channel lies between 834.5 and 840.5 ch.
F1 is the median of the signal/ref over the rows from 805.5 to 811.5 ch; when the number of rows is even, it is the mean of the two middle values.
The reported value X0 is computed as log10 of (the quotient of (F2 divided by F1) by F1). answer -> 0.374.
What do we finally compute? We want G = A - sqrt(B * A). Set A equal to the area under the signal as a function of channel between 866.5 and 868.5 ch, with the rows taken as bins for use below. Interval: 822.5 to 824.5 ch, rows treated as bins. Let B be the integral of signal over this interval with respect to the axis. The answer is -0.14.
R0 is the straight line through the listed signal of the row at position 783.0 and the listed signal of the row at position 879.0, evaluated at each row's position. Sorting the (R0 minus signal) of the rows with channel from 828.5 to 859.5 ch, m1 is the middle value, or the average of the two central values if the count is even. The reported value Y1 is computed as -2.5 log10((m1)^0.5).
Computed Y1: 0.52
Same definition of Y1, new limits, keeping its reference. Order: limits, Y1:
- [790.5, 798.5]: 1.09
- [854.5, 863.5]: 0.83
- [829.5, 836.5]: 0.51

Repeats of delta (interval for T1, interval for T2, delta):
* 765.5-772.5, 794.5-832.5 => 0.07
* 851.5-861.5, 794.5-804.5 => -0.20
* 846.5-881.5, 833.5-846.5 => 0.04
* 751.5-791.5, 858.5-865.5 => 0.21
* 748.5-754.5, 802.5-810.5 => 0.16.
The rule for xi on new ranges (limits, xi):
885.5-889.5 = 9.9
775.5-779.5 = 12.0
